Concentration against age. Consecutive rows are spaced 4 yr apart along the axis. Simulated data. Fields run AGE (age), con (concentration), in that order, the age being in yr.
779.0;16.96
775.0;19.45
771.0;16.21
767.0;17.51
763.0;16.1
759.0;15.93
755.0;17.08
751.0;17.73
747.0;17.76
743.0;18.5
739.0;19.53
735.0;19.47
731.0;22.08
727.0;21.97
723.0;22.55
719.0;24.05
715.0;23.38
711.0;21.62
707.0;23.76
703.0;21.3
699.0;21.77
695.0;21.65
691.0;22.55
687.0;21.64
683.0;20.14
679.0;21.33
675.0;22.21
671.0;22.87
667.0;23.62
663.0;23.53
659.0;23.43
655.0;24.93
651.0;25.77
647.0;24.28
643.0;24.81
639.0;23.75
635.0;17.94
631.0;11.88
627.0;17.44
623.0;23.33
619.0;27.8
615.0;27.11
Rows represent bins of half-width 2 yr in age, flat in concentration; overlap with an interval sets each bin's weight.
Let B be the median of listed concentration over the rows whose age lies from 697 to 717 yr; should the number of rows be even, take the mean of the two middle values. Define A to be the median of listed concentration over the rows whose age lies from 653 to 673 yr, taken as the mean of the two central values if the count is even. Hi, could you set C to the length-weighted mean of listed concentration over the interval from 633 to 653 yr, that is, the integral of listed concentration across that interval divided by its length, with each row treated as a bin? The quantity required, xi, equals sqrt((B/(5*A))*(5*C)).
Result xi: 4.6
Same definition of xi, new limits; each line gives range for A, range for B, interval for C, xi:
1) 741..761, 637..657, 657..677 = 5.7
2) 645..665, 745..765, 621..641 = 3.6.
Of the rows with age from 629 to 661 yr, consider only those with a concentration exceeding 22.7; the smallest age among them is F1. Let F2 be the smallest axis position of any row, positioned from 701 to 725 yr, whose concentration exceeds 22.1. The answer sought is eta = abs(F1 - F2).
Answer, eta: 68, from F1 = 639.0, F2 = 707.0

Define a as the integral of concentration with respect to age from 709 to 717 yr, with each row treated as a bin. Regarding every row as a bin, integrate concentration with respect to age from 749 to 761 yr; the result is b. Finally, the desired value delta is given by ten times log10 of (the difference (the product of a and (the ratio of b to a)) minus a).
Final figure 14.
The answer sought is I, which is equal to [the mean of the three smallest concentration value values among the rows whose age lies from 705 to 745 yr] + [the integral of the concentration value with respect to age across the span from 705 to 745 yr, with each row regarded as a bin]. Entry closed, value 887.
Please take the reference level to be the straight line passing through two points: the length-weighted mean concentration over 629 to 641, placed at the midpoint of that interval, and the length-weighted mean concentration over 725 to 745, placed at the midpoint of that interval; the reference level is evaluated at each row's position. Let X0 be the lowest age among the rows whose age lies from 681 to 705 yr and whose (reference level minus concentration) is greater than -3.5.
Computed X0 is 683.0 yr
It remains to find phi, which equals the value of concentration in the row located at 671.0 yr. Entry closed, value 22.87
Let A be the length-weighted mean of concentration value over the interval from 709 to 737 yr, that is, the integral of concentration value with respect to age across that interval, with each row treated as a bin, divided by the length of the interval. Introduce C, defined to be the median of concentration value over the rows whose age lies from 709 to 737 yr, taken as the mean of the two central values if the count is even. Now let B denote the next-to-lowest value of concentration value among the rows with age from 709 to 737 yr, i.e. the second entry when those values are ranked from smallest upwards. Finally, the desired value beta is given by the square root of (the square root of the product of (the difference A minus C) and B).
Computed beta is 1.15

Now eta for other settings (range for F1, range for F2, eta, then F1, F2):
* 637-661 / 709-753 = 76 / 639.0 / 715.0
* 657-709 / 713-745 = 56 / 659.0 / 715.0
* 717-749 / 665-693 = 52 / 719.0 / 667.0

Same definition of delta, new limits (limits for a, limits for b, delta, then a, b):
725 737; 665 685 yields 23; 254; 441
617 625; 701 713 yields 18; 205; 267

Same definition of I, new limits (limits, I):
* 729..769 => 743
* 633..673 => 961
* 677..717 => 897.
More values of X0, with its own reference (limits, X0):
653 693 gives 675.0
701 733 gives 703.0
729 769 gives 731.0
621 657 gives 627.0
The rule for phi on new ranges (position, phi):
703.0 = 21.3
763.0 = 16.1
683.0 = 20.14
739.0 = 19.53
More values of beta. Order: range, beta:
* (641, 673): 1.48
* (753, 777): 1.59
